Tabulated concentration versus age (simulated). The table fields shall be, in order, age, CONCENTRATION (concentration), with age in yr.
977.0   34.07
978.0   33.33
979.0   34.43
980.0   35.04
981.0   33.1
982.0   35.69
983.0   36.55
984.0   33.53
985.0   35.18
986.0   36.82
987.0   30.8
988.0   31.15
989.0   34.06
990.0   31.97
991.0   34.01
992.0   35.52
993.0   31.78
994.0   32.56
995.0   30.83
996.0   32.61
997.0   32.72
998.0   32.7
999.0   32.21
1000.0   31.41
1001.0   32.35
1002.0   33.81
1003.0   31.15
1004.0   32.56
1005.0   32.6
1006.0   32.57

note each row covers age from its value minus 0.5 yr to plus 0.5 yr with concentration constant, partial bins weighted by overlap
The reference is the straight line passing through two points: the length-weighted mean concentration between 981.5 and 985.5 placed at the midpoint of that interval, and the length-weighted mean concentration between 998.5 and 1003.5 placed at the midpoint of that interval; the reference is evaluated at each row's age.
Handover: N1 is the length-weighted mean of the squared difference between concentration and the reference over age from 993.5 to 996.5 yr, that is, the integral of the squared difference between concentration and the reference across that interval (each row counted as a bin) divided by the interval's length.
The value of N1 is 2.2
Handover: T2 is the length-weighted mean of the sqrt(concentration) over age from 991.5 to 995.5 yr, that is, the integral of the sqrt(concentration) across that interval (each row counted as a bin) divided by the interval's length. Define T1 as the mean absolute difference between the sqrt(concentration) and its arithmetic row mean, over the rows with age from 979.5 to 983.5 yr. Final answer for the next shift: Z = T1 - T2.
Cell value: -5.63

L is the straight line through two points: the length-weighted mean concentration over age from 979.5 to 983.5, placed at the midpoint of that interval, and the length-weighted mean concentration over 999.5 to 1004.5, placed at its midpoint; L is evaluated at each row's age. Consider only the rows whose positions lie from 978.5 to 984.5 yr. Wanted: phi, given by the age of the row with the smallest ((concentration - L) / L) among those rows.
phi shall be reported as 981.0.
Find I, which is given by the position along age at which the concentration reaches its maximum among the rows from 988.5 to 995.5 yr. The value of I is 992.0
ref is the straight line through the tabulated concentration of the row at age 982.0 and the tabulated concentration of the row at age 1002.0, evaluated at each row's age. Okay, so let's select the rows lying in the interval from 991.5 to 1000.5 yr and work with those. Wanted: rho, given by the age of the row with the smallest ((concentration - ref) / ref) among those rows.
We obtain 995.0 yr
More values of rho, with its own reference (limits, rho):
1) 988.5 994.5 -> 990.0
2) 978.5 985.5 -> 981.0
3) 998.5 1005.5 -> 1000.0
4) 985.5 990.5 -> 987.0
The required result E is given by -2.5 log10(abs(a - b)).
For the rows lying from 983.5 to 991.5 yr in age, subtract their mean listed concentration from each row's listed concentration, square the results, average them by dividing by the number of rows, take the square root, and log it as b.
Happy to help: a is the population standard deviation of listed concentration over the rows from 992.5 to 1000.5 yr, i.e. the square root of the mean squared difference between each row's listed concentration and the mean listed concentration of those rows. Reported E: -0.26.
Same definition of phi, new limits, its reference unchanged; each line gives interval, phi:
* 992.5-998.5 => 995.0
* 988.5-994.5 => 990.0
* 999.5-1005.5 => 1000.0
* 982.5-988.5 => 987.0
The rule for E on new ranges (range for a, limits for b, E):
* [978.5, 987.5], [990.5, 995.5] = 2.34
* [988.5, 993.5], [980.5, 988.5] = 0.28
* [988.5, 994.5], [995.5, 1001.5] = 0.14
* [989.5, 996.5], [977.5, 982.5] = 0.86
